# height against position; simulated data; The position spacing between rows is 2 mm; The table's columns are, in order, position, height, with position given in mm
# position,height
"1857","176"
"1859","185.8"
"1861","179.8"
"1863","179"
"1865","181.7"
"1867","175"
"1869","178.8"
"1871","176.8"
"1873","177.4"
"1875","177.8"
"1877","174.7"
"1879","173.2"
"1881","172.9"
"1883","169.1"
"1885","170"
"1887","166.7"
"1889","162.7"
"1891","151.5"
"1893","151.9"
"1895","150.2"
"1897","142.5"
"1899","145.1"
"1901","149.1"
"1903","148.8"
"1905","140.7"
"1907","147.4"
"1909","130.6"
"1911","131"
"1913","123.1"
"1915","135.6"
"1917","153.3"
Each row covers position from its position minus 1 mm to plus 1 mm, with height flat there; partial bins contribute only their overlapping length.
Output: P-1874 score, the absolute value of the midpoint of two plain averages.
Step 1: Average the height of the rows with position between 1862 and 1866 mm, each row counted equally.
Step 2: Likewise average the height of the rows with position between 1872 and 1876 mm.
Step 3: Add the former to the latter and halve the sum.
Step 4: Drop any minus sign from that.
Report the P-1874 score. 179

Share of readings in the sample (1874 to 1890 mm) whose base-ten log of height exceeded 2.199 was 1.00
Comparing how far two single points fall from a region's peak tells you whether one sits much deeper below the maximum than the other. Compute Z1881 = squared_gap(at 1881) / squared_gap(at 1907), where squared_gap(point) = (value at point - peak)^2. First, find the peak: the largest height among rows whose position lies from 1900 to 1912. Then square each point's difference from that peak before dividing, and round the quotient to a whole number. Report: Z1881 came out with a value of 196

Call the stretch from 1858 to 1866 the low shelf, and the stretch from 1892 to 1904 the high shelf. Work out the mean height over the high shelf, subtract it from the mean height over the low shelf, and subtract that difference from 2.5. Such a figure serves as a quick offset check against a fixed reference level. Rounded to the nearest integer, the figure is -31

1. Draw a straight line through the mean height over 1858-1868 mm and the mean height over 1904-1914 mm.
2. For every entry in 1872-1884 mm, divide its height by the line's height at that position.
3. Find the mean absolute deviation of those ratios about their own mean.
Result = 0.005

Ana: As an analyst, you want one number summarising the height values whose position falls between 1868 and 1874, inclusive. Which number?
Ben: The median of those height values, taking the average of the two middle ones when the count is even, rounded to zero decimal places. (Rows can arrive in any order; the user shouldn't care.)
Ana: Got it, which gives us 177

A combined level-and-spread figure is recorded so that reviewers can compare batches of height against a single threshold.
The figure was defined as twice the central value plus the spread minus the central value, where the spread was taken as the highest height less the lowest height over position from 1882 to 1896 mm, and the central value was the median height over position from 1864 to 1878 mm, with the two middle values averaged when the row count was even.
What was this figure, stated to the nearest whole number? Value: 197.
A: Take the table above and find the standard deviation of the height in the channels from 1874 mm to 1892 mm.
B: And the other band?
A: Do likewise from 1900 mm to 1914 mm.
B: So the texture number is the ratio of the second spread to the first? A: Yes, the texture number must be 1.3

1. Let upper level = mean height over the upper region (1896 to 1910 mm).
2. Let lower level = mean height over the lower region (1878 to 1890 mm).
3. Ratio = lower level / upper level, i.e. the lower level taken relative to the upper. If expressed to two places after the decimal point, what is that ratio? 1.18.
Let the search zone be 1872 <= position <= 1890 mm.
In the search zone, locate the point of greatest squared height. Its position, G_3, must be 1875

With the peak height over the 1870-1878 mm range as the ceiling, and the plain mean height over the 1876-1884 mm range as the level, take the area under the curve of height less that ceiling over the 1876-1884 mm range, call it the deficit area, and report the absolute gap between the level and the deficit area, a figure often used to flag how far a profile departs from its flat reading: 215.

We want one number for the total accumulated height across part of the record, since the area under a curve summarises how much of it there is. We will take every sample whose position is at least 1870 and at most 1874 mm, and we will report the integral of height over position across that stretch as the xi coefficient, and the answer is 708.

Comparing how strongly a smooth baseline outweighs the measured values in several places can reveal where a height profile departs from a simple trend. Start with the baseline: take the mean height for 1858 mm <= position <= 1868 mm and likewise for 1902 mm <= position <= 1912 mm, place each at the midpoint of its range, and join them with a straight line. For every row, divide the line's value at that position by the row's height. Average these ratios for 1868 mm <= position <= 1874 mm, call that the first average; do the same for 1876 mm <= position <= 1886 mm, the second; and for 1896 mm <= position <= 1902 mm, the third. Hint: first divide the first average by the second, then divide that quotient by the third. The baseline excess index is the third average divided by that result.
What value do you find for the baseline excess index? 0.999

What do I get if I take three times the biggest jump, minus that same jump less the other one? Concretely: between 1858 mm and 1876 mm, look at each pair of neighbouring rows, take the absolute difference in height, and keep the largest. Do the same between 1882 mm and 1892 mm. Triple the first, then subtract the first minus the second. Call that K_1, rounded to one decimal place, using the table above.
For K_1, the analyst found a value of 24.6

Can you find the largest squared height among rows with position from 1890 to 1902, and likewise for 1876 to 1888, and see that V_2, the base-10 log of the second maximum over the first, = 0.12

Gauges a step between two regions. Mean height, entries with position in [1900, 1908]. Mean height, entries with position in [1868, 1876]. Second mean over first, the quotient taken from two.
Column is 0.79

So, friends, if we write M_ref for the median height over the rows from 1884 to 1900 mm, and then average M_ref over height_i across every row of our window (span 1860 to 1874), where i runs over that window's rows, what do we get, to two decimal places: 0.85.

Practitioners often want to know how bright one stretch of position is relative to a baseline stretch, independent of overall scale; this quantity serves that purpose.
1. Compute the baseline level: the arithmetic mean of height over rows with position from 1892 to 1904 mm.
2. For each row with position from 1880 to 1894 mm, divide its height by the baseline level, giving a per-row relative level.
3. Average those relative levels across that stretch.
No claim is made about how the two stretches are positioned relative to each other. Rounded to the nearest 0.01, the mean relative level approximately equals 1.11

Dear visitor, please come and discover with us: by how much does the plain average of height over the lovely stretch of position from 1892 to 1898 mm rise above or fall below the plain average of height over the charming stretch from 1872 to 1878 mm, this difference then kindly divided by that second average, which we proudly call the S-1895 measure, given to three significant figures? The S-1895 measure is -0.161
